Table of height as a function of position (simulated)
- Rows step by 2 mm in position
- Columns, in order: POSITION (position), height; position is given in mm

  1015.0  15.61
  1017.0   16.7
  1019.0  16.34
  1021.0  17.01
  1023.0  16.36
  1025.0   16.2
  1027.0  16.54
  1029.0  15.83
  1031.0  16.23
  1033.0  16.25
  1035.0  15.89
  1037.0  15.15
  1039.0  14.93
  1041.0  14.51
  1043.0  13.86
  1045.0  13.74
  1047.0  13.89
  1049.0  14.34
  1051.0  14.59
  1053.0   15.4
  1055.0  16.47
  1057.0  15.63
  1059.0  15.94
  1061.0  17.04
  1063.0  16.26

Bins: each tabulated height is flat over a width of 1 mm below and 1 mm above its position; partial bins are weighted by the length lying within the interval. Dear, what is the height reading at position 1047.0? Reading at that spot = 13.89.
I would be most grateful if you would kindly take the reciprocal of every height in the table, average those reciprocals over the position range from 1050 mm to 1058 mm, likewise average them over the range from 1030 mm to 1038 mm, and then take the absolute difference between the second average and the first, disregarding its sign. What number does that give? 0.0015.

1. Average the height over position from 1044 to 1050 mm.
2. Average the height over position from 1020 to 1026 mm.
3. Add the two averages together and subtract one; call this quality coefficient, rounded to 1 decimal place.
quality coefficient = 29.5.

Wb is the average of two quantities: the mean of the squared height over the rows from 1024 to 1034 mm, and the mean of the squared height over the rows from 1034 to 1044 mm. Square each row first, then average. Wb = 242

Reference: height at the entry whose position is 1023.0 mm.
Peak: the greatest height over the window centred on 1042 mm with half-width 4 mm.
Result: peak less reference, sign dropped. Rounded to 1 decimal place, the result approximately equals 1.4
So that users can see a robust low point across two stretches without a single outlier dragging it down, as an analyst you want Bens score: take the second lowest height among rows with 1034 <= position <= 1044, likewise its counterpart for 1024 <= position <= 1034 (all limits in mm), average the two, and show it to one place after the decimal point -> 15.4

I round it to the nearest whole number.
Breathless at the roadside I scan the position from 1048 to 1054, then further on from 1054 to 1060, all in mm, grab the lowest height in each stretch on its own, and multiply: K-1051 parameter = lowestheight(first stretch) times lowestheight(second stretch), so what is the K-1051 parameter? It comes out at 224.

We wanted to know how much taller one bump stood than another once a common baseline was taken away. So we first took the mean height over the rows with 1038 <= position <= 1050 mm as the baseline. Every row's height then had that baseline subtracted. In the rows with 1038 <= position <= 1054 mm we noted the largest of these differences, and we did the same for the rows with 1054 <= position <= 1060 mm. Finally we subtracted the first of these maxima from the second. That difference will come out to 1.1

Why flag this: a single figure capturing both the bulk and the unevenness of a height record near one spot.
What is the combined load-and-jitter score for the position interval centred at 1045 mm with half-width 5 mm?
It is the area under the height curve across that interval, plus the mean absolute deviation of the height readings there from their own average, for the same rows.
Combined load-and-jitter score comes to 141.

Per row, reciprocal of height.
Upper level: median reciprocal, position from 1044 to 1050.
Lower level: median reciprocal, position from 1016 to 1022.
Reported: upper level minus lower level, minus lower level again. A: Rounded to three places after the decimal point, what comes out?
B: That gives -0.048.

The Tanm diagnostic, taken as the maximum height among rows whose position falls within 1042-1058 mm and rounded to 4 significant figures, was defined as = 16.47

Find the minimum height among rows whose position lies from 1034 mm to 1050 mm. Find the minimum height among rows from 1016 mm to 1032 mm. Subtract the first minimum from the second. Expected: 2.09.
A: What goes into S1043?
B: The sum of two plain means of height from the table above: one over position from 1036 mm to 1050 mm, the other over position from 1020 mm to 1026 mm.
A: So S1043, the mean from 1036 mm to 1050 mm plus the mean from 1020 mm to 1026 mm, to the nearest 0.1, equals 30.9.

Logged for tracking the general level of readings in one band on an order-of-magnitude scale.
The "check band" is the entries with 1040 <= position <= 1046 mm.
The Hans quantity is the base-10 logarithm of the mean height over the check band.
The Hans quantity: 1.15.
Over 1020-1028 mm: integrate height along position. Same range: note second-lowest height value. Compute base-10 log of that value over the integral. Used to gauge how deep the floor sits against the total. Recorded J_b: -0.908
